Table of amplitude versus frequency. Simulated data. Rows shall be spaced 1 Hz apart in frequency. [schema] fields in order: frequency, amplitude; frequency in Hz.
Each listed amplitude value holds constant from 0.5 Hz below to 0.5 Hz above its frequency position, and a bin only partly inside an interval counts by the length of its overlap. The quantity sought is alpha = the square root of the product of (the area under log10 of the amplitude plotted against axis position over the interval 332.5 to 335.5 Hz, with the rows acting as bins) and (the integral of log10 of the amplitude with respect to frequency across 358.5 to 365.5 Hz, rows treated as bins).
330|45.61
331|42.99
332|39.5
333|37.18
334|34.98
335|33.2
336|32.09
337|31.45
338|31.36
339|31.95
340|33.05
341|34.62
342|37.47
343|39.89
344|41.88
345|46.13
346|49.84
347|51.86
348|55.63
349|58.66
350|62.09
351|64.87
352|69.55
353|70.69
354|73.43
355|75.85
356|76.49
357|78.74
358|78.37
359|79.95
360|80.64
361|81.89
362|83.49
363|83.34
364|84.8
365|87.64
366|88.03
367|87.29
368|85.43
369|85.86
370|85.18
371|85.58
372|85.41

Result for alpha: 7.9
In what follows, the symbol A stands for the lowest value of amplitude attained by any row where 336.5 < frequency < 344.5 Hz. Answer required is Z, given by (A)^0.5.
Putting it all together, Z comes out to 5.6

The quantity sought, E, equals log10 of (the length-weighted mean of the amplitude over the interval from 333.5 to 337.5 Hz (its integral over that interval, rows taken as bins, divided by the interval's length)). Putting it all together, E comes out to 1.52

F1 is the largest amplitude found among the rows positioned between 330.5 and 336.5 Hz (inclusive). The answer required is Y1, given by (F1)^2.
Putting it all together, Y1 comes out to 1848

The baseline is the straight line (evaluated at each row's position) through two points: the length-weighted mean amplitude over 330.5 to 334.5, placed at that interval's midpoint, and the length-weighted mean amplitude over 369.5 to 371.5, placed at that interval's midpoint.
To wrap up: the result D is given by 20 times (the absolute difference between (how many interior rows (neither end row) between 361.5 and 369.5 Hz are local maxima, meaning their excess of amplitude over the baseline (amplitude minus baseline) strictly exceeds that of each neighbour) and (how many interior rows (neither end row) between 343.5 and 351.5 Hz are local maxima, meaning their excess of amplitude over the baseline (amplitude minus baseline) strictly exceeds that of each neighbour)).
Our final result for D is 20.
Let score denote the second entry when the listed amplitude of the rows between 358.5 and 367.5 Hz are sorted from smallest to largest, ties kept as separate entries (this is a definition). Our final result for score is 80.64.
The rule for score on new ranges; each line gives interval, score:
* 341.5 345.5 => 39.89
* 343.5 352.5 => 46.13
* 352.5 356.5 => 73.43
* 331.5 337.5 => 32.09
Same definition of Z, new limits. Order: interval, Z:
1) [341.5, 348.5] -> 6.1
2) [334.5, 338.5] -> 5.6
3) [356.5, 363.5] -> 8.9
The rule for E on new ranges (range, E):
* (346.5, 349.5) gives 1.74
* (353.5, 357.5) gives 1.88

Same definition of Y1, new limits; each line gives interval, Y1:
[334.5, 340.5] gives 1102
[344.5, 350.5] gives 3855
